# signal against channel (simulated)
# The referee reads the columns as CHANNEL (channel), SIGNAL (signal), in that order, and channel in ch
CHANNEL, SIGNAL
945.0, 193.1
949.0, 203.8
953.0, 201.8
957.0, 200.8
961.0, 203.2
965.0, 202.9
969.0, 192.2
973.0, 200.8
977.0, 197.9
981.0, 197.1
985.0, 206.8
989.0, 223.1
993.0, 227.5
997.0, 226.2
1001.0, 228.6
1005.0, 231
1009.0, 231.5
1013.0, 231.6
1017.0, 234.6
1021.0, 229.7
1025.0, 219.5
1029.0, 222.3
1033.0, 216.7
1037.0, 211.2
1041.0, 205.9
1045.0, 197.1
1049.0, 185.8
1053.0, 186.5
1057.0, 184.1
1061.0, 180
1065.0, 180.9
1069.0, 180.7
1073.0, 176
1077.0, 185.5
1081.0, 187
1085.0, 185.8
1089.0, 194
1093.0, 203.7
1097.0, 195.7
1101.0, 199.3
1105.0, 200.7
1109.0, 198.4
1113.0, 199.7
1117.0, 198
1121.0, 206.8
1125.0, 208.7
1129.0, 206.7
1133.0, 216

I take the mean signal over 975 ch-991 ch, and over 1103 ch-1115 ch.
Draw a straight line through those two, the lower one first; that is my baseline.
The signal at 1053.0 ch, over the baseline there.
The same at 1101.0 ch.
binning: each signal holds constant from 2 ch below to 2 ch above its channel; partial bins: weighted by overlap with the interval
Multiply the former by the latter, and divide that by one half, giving 1.83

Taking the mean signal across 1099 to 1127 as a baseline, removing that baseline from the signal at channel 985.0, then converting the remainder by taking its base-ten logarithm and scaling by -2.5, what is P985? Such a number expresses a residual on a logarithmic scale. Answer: -1.8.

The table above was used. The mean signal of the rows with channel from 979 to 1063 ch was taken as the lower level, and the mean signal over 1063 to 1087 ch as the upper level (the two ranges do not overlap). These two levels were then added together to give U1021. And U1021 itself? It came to 396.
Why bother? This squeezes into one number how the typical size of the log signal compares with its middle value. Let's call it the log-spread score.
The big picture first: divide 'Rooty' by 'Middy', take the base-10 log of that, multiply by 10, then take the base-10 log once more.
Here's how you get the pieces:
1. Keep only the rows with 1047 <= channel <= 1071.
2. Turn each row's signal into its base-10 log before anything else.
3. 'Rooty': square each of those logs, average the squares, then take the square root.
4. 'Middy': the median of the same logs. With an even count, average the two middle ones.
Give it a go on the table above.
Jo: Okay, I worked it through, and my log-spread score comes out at -2.6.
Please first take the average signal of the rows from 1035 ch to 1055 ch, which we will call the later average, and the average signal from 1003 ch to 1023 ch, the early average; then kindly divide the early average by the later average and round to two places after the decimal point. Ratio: 1.17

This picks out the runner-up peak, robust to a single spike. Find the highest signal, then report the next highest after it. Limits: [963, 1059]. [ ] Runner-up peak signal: 231.6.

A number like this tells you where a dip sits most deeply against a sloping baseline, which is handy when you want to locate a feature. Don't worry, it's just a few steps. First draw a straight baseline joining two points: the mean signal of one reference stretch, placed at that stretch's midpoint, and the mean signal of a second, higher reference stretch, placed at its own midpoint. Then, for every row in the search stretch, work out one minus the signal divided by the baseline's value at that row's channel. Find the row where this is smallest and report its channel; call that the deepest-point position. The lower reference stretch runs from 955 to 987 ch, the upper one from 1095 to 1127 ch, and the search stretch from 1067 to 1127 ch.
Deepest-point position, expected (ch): 1125.0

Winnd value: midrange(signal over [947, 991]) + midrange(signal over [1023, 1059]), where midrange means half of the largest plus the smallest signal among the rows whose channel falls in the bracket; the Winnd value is 411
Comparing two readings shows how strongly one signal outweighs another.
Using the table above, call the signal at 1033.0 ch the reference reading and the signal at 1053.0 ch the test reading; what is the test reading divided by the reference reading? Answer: 0.86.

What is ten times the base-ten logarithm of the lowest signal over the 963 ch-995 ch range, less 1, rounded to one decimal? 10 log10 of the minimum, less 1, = 21.8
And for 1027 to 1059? 21.7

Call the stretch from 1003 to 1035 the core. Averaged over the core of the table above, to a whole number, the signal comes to 227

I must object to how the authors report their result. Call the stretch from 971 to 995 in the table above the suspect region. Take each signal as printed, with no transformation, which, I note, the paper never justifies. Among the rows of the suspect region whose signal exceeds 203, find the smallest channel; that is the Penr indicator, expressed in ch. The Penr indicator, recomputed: 985.0 ch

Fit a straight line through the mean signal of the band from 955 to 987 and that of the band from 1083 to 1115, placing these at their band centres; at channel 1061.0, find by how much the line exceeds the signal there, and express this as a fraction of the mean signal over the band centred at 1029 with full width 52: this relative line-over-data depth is 0.084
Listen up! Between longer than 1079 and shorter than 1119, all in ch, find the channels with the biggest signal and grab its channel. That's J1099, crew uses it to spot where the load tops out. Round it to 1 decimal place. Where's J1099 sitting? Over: 1093.0 ch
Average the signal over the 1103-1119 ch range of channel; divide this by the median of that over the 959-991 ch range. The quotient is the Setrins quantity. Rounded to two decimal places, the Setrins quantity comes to 0.99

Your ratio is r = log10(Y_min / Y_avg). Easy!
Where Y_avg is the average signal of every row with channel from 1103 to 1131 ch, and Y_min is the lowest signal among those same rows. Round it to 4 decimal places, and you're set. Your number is -0.0102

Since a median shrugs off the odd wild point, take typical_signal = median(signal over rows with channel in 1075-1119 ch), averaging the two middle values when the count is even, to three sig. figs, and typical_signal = 198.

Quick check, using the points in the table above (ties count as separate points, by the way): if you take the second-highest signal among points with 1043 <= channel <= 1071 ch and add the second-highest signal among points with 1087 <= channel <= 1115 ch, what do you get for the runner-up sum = 387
